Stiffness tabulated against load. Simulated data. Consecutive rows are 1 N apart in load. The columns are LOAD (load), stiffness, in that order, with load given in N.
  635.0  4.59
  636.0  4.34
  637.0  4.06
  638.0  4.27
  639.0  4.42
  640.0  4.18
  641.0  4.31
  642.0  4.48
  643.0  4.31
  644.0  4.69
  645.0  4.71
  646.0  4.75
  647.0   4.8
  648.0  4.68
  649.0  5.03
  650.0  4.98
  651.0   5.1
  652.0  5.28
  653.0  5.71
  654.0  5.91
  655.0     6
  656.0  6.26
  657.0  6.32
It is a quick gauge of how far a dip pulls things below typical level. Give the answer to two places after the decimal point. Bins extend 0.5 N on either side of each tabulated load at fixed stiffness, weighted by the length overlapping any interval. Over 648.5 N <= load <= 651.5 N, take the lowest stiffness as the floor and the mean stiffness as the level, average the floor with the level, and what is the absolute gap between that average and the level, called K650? 0.03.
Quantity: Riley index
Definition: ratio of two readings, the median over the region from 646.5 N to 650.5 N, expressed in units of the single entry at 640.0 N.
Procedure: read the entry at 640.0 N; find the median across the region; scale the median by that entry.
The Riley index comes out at 1.17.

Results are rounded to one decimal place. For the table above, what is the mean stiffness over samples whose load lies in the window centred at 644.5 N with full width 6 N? 4.6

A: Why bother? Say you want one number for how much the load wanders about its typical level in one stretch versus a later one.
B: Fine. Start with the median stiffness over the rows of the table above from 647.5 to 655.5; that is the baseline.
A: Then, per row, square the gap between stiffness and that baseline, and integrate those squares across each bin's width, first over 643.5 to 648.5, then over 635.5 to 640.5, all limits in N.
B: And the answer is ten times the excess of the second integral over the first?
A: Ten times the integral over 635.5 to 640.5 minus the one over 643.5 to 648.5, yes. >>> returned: 34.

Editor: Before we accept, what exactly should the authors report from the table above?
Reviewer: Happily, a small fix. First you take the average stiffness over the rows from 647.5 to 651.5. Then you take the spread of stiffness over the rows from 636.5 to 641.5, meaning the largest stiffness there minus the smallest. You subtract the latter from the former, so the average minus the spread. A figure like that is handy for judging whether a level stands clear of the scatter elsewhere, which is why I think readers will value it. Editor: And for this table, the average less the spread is 4.6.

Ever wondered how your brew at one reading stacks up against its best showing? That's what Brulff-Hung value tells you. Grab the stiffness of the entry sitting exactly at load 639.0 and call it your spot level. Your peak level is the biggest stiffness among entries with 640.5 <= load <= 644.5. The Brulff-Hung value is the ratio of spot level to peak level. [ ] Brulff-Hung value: 0.94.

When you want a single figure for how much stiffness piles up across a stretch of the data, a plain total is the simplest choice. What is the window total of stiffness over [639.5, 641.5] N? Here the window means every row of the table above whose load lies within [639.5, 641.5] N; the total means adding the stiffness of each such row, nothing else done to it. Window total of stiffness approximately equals 8.5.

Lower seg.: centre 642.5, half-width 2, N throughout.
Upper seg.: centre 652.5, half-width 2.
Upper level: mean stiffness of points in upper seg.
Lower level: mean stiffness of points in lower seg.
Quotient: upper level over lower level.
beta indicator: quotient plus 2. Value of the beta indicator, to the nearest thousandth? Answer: 3.237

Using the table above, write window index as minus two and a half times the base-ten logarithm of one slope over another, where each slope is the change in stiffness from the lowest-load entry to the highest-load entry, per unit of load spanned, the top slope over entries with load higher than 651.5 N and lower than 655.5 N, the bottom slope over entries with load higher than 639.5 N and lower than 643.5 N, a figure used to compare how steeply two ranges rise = -1.9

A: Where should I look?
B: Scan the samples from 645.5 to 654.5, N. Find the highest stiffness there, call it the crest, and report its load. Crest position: 654.0 N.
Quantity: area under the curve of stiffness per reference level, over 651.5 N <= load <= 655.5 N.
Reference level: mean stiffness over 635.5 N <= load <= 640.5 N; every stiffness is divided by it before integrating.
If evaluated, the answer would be 5.4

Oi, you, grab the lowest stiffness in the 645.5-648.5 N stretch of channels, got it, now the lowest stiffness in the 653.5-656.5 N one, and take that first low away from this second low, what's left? 1.23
